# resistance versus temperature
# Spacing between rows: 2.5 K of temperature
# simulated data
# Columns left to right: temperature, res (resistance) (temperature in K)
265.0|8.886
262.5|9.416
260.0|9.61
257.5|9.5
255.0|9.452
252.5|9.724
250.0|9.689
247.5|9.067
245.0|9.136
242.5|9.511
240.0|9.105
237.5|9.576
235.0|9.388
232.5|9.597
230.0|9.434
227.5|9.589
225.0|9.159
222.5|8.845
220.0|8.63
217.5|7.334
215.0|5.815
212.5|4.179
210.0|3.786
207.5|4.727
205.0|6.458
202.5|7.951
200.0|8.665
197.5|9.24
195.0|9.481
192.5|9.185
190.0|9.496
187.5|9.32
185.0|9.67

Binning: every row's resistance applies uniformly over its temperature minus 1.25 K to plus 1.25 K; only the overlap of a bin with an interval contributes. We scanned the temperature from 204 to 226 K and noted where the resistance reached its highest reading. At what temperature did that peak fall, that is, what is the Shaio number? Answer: 225.0 K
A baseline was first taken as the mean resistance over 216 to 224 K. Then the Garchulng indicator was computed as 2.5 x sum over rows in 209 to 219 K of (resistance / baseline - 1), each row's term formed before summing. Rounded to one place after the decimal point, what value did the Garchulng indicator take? -3.6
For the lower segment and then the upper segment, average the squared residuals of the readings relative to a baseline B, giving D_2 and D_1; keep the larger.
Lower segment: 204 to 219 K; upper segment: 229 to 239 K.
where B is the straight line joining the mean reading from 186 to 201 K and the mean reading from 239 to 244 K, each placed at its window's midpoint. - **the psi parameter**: 17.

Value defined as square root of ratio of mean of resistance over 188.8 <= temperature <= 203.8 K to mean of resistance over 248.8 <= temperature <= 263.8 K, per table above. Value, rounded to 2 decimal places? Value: 0.97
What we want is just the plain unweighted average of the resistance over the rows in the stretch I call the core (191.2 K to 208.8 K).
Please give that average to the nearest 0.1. 8.0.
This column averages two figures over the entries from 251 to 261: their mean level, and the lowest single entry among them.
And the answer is 9.51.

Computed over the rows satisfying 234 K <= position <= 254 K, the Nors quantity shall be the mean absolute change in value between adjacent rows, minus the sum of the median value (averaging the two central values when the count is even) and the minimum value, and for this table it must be -18.2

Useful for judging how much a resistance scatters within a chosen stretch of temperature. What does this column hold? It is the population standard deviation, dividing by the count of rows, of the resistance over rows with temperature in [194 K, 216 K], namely 2.09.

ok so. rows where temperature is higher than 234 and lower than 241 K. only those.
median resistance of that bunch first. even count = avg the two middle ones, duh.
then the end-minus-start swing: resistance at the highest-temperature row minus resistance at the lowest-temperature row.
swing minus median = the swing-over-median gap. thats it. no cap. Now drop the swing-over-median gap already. -9.67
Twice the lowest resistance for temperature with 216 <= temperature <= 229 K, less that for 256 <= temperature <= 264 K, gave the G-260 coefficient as 5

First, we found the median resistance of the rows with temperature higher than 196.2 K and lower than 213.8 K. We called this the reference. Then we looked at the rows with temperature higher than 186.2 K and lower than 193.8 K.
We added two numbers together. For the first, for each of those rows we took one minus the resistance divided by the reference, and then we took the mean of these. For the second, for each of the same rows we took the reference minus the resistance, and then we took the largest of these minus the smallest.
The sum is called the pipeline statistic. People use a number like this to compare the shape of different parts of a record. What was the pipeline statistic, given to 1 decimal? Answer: -0.1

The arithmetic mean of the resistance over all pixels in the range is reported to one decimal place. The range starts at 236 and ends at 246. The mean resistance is 9.3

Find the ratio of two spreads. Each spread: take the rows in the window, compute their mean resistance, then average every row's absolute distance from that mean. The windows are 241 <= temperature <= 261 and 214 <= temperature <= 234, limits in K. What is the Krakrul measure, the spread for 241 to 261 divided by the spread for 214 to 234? 0.18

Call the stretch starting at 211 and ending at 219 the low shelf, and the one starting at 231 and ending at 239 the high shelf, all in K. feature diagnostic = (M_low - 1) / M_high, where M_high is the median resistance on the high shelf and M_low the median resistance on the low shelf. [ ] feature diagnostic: 0.503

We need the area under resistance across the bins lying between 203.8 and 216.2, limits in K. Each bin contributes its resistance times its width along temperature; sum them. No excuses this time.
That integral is 62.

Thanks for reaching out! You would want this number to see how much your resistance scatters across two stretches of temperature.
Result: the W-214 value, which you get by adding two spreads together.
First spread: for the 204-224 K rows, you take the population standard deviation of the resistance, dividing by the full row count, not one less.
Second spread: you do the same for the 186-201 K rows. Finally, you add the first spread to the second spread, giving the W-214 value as 2.1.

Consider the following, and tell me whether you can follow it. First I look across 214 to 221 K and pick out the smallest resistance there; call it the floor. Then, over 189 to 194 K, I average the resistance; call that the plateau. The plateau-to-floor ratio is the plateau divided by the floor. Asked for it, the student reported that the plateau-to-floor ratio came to 1.61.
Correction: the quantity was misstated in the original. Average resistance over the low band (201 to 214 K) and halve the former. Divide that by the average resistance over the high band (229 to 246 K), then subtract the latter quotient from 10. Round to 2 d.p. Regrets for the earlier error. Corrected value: 9.71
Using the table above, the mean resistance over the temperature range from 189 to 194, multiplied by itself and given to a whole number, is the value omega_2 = 87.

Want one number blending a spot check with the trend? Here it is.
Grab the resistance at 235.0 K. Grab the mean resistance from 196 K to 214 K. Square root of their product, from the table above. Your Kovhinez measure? 7.8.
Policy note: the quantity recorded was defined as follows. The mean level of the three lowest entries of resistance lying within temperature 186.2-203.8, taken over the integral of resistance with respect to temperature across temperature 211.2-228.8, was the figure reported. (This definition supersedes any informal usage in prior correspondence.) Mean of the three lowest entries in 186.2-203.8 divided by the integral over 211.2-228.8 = 0.064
